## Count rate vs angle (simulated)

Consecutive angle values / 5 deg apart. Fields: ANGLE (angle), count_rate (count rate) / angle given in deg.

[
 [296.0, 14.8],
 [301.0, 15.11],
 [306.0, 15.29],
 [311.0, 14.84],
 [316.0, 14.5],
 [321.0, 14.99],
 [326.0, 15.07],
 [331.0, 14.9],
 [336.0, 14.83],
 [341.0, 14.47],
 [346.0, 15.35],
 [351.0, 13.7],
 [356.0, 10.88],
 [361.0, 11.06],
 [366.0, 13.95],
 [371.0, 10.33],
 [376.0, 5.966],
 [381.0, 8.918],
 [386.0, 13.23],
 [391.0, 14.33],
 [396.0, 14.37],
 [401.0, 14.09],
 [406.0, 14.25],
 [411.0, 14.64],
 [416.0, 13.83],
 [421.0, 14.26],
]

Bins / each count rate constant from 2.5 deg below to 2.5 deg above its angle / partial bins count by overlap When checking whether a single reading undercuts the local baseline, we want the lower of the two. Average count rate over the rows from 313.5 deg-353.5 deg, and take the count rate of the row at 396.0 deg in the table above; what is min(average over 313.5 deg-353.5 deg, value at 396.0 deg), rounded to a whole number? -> 14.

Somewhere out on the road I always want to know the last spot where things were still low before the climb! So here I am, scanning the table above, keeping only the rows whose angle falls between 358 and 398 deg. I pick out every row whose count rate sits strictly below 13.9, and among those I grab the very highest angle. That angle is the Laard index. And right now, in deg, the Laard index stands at 386.0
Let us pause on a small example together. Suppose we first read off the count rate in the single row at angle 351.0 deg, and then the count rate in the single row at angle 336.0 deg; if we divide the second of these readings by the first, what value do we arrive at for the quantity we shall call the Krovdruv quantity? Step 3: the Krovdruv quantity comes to 1.08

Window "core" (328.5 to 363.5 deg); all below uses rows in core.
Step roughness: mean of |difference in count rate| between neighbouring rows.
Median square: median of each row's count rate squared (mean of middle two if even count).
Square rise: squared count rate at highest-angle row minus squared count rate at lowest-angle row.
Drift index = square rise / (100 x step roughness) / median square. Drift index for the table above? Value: -0.005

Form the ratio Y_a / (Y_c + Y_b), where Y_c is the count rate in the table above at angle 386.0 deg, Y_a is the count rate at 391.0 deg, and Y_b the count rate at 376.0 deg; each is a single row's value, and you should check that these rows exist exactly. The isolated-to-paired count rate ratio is 0.75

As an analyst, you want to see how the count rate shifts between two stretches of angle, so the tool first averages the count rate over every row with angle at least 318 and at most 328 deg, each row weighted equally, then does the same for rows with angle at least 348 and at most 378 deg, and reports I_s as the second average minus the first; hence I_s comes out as -4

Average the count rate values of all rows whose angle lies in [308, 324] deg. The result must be 14.8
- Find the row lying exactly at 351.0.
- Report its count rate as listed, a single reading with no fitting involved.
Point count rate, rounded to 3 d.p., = 13.700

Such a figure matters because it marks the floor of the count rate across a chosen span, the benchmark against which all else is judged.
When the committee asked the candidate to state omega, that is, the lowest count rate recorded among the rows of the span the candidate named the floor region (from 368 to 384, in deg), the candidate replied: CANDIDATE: 5.966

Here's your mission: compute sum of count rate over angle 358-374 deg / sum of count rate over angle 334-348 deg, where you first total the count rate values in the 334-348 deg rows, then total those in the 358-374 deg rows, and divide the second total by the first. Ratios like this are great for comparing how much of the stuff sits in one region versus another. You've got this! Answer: 0.79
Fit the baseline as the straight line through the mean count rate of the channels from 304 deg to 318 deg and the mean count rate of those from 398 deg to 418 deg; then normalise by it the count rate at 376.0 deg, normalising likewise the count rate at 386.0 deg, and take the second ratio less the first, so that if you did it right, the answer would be 0.508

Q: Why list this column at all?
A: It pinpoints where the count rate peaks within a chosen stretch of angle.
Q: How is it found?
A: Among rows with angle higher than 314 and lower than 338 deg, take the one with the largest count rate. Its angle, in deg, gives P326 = 326.0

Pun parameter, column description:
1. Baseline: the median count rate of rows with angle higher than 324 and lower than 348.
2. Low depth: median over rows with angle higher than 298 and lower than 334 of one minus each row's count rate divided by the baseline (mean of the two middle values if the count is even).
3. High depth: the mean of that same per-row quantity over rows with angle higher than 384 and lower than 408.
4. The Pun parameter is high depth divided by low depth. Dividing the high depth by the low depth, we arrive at -9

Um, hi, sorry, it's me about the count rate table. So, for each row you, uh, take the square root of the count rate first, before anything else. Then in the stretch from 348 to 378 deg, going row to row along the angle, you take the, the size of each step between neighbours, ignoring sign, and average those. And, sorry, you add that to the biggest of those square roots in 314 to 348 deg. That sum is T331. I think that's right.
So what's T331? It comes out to 4.34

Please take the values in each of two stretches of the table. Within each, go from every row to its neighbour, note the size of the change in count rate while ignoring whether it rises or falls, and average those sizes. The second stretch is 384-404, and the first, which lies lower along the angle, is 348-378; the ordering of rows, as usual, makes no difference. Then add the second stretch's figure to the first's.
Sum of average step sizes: 3.2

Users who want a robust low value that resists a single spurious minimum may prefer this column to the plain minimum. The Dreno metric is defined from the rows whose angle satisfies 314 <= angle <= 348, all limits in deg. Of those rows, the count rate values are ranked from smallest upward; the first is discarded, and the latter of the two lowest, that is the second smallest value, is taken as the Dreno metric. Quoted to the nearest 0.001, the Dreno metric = 14.500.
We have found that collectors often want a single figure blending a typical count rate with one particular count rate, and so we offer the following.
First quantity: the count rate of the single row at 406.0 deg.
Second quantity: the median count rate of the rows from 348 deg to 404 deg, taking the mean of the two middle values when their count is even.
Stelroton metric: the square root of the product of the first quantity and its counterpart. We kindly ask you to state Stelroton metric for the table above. 13.7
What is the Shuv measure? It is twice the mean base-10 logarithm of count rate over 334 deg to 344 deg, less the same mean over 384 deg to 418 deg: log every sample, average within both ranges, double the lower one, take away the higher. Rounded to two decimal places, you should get 1.18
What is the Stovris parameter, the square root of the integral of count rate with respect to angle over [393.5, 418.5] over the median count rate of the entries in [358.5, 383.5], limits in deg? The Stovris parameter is 5.9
